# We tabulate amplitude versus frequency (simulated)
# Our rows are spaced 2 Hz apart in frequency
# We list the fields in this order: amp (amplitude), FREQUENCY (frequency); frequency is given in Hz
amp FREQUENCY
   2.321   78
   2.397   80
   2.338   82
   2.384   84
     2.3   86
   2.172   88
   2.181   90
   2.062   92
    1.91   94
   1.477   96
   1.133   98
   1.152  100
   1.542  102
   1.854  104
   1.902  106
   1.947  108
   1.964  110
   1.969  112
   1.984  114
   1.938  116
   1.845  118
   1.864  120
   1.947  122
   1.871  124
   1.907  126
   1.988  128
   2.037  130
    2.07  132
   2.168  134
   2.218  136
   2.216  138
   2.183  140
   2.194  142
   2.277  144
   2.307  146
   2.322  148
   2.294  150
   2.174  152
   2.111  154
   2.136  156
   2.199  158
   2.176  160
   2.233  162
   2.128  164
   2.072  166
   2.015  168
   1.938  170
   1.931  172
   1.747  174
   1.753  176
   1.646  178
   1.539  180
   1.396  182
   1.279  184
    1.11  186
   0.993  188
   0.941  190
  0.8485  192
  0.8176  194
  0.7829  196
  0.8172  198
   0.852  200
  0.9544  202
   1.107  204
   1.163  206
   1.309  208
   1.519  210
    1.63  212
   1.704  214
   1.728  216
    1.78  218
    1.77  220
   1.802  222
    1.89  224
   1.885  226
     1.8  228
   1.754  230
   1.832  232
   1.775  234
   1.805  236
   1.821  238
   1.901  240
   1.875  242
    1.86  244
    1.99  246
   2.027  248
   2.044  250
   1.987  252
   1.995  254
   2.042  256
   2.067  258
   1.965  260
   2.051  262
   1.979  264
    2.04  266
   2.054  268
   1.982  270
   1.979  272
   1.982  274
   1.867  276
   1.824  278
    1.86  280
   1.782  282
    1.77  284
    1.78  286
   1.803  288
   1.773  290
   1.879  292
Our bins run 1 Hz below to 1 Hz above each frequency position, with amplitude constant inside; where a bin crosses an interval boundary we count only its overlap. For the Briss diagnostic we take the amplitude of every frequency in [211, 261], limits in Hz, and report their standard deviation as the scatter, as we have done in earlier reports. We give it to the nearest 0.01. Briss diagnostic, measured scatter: 0.12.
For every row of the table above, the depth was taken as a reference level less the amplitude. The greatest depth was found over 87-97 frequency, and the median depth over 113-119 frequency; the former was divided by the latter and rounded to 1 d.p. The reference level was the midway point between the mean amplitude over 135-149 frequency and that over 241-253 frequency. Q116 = 3.8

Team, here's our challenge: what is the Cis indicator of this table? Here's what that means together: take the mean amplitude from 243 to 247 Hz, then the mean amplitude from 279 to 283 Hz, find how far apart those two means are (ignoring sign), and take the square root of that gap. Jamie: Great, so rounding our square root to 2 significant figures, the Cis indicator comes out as 0.32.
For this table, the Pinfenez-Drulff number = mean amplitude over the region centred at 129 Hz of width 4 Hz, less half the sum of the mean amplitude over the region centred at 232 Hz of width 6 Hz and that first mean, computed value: 0.11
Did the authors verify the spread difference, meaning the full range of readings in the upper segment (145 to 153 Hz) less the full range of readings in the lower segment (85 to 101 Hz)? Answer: -1.02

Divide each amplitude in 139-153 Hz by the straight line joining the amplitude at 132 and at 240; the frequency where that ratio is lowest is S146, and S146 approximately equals 140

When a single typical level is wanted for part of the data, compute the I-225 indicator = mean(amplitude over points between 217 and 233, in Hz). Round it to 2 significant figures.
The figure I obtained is 1.8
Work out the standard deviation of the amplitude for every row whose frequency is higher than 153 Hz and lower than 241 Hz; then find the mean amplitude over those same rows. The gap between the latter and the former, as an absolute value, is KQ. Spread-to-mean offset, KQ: 1.2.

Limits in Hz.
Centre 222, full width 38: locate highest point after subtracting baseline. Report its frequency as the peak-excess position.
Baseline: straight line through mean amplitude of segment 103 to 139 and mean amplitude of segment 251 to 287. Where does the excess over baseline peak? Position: 240 Hz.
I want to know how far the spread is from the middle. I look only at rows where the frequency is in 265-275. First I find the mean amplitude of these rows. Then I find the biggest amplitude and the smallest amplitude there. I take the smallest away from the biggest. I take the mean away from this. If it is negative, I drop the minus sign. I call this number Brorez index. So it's 1.93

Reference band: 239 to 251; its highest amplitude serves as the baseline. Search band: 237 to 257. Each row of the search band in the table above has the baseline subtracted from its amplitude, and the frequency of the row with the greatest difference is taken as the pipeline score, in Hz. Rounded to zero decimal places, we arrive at 250 Hz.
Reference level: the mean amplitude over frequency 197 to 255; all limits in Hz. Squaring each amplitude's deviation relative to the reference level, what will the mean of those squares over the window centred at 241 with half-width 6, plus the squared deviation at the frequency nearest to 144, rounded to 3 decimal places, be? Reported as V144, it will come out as 0.417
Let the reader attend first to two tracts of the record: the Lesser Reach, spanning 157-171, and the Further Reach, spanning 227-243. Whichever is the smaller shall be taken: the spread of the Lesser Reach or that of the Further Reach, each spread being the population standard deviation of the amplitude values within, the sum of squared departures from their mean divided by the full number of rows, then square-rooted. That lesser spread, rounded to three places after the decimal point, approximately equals 0.046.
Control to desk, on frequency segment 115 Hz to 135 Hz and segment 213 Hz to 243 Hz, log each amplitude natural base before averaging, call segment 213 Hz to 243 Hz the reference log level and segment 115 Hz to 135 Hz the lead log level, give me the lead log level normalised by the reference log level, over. 1.1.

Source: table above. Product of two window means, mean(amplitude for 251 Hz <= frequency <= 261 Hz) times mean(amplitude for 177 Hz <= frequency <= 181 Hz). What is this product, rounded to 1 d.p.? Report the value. 3.2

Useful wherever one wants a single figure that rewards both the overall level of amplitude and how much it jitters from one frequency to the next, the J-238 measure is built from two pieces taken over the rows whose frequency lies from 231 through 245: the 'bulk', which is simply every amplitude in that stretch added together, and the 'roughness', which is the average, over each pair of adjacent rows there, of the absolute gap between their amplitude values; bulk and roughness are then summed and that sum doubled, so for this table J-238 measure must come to 26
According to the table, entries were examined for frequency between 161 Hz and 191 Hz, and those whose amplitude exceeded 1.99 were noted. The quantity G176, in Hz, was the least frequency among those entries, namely 162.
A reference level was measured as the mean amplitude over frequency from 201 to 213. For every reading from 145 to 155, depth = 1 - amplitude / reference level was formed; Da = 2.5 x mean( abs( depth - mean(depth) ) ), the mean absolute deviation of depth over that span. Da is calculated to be 0.15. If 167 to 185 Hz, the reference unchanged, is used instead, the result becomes 0.40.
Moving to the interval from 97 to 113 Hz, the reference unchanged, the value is 0.60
